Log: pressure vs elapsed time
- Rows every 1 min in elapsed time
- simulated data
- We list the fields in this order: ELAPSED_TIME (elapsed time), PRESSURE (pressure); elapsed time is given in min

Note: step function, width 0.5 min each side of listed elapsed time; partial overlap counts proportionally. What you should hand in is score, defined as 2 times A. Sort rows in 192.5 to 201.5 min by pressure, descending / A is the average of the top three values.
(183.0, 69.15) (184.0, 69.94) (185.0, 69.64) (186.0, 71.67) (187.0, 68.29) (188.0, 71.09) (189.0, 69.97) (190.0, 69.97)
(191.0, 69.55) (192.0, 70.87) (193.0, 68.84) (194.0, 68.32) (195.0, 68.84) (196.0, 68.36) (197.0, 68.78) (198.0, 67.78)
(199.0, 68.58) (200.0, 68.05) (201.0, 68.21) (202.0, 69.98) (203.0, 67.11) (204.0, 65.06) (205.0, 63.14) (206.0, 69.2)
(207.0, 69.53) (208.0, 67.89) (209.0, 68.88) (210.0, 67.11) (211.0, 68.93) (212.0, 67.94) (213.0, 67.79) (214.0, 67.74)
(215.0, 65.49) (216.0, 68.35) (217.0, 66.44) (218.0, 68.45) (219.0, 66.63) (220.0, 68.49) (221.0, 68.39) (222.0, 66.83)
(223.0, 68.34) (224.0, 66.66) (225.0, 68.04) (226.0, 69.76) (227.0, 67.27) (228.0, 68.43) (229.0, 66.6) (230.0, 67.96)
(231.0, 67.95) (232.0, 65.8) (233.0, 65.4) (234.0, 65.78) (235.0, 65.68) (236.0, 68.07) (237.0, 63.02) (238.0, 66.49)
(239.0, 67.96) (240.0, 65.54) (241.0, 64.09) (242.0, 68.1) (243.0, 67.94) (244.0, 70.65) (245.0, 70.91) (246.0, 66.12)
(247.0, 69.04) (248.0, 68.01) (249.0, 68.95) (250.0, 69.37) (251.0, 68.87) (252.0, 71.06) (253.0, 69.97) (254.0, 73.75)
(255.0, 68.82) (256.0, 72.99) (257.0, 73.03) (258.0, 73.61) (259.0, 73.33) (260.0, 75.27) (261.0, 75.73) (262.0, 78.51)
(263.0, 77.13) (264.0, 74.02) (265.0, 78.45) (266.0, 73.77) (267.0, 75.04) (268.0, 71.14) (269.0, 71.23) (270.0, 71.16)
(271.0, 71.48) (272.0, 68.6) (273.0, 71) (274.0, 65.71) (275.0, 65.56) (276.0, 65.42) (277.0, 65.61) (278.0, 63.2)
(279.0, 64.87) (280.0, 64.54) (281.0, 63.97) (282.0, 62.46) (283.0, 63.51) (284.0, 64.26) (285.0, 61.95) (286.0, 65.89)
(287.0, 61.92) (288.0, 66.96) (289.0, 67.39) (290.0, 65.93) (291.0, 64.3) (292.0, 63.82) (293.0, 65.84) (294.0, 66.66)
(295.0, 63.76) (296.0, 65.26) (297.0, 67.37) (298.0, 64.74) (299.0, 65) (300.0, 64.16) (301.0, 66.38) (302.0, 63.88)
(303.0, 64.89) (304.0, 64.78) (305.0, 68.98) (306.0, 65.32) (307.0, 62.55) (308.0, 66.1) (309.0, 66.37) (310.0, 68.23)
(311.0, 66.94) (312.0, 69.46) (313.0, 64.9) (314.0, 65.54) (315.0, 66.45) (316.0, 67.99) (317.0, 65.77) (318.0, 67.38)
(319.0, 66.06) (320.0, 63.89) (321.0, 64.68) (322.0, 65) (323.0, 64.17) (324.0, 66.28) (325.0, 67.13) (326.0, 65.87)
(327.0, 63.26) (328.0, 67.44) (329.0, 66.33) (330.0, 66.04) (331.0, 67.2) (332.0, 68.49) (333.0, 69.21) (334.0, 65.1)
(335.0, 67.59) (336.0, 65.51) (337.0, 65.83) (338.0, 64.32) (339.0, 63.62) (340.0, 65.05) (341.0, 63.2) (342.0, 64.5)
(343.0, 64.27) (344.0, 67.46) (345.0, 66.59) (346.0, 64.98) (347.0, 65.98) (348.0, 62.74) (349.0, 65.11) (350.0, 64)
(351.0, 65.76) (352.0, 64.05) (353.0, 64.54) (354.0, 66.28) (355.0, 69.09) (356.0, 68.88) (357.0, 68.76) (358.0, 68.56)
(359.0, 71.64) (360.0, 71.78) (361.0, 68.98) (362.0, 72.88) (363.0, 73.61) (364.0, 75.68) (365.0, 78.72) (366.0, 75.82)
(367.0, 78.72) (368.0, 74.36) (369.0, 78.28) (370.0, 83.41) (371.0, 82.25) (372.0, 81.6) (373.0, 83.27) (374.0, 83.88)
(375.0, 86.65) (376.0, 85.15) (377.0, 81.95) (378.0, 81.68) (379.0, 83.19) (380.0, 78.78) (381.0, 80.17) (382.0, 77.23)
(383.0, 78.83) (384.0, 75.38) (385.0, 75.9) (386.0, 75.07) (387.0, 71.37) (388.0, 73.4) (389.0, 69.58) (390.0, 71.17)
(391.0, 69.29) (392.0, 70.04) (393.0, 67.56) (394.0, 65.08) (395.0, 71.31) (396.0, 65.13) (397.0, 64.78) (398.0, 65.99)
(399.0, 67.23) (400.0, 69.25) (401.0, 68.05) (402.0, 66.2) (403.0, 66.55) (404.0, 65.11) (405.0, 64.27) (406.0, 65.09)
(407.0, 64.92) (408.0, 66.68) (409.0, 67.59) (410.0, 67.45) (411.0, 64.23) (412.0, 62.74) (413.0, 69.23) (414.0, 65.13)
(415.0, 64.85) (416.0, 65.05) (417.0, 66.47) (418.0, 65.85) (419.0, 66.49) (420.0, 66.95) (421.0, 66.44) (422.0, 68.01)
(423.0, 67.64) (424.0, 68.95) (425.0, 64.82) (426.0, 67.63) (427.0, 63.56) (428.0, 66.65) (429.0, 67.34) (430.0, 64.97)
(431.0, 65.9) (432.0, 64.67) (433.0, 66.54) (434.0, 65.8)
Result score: 138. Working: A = 68.8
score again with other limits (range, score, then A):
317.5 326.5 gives 134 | 66.9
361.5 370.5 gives 161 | 80.3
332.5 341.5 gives 135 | 67.5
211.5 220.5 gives 137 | 68.4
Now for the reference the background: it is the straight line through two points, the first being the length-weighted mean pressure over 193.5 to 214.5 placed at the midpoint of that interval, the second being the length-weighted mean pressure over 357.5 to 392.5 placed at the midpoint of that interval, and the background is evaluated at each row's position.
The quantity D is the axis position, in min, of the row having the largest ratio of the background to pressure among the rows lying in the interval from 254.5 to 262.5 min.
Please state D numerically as 255.0 min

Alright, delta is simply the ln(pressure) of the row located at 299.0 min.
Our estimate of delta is 4.17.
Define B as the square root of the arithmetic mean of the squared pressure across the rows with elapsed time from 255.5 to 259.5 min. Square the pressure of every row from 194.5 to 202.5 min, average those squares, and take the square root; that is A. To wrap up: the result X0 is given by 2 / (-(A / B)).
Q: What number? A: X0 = -2.14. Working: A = 69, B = 73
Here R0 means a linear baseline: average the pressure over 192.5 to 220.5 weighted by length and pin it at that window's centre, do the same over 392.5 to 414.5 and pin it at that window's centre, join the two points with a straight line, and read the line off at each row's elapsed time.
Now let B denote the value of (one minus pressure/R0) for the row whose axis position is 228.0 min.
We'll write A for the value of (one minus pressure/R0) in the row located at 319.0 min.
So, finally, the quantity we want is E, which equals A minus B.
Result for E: 0.02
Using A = 0.01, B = -0.01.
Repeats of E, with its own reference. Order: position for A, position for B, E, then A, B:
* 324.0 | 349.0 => -0.01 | 0.01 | 0.02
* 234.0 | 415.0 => 0.01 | 0.03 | 0.02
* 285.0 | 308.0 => 0.06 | 0.08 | 0.01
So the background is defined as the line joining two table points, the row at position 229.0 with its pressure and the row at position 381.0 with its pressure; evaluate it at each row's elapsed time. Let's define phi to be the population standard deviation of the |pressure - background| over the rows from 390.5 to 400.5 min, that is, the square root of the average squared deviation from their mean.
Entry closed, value 2.3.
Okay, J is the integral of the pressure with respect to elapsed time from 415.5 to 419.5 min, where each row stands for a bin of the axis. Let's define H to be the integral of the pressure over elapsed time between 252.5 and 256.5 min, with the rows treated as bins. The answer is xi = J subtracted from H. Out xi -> 22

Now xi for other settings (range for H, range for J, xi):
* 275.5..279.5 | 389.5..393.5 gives -19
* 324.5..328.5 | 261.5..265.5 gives -44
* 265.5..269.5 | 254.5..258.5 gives 3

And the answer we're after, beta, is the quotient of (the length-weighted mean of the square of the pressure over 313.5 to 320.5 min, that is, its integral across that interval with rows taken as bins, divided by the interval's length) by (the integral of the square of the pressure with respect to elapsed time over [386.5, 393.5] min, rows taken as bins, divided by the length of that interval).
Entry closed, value 0.88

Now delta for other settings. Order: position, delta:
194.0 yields 4.22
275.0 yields 4.18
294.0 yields 4.20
